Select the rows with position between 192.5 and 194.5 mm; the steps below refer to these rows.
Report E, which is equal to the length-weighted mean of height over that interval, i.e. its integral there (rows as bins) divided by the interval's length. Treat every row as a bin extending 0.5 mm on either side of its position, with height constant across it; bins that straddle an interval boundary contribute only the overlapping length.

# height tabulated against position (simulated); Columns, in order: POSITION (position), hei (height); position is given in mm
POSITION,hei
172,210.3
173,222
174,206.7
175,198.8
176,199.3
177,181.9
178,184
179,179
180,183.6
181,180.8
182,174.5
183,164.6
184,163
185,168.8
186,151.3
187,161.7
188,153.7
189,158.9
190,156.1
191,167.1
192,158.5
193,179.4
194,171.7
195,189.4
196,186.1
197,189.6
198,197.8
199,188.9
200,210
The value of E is 176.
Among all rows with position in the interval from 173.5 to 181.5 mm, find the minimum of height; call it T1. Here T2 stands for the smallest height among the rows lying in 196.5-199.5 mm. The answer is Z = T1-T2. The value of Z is -10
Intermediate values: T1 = 179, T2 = 188.9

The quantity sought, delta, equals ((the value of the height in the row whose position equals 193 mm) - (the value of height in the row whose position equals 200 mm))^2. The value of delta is 936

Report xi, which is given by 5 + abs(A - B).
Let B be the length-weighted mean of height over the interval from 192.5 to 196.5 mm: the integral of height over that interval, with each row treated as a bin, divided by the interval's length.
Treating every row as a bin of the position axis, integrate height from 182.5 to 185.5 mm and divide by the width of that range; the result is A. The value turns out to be 21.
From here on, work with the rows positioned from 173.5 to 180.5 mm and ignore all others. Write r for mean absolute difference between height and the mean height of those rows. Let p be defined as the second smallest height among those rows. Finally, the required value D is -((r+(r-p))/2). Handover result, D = 81.4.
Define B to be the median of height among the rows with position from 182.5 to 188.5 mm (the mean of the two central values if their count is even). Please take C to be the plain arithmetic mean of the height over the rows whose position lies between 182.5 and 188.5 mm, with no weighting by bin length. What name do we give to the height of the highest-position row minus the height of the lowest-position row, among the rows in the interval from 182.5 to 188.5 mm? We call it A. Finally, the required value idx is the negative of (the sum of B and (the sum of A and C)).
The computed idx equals -312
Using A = -11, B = 162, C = 161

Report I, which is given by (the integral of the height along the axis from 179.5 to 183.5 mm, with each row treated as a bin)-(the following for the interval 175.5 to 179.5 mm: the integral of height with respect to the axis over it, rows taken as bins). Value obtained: -41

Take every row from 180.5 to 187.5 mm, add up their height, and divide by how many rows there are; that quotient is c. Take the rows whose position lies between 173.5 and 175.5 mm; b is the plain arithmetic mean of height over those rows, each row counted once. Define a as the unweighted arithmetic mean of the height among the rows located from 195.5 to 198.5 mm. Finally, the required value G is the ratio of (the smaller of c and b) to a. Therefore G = 0.87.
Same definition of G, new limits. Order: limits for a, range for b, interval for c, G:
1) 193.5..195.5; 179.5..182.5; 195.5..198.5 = 0.99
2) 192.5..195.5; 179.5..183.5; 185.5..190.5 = 0.87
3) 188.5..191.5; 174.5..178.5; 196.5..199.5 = 1.19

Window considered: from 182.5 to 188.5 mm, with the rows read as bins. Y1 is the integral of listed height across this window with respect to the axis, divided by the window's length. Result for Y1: 161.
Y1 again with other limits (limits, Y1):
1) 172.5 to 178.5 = 199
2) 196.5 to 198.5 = 194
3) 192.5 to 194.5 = 176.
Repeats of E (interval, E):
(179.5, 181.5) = 182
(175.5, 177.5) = 191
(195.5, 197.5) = 188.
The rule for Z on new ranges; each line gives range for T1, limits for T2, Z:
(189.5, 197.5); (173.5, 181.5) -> -23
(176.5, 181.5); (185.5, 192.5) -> 28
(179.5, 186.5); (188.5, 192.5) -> -5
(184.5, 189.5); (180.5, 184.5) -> -12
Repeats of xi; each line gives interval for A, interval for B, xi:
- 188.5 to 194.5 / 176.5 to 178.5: 23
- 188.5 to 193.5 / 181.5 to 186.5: 5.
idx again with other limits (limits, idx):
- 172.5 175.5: -393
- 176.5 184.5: -337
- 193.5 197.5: -390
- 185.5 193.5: -348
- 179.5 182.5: -351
